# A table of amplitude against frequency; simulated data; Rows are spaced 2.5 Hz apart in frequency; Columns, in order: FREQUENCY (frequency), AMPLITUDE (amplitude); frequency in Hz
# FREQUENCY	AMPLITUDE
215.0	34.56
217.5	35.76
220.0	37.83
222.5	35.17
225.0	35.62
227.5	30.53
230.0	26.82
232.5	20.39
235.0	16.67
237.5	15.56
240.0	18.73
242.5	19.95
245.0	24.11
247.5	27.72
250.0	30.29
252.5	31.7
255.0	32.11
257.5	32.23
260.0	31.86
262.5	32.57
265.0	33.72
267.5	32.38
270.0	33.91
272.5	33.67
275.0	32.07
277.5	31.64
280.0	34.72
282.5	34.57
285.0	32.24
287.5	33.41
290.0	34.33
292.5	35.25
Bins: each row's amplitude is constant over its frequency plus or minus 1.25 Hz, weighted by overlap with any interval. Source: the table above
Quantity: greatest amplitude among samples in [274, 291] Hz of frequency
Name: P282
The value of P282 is 34.72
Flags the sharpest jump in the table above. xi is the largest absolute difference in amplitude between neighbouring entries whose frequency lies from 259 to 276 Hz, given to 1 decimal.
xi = 1.6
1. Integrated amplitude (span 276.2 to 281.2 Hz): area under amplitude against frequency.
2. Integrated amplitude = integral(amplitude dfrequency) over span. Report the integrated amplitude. 166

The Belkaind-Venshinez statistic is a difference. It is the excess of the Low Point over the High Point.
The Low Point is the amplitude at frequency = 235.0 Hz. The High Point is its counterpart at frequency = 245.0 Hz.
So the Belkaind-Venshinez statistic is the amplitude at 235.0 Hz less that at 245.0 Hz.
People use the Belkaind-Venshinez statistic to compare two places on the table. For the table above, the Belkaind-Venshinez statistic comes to -7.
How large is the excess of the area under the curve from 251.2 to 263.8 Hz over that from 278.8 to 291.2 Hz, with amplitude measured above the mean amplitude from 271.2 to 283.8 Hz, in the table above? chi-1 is -22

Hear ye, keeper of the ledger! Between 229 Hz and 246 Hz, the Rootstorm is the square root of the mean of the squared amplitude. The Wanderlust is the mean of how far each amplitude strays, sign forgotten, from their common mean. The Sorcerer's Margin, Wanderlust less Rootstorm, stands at -18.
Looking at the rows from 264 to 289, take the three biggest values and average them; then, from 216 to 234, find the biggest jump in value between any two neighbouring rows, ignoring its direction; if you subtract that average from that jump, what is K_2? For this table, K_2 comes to -28.0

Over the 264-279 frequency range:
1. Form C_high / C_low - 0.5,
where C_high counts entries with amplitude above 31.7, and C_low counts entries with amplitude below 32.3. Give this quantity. 2.0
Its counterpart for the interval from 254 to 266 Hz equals 1.2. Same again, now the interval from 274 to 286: 0.8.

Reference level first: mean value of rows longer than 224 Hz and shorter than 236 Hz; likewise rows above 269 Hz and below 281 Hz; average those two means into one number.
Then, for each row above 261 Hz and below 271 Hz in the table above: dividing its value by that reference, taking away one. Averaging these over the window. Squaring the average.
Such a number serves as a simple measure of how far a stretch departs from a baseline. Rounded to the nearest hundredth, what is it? 0.01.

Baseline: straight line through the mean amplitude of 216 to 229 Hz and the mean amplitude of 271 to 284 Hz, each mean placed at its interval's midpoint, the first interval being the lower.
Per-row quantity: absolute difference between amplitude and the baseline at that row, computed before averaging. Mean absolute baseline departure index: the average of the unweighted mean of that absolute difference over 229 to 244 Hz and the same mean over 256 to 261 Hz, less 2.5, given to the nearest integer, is 6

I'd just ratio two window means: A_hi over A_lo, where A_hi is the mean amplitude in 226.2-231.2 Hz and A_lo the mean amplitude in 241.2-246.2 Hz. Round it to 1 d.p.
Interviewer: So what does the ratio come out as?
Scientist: 1.3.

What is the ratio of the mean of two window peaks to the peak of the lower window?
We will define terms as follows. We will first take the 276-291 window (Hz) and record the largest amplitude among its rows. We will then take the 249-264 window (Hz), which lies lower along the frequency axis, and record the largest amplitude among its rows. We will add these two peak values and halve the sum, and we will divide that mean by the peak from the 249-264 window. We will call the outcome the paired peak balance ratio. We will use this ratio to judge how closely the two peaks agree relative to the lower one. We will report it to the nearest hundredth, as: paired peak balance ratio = 1.03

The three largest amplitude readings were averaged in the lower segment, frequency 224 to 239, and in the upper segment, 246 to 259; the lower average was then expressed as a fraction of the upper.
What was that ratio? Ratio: 0.97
